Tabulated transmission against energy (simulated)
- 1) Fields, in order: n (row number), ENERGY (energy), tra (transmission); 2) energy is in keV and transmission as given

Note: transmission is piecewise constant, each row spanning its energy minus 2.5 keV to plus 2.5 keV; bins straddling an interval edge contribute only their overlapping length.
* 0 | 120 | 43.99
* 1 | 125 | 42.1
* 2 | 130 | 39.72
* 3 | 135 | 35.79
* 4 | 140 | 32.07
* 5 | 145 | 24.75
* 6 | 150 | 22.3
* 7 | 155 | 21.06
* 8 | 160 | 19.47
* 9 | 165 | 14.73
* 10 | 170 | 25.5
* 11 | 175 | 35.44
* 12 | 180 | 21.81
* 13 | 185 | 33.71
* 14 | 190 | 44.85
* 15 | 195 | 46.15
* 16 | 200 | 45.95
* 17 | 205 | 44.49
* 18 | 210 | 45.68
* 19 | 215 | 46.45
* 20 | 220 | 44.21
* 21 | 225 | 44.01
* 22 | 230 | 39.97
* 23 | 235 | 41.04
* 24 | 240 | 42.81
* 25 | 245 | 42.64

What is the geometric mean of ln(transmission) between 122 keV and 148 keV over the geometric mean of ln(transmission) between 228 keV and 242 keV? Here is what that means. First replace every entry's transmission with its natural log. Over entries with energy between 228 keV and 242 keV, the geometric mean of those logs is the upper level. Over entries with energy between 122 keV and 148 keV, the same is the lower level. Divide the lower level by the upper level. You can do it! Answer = 0.95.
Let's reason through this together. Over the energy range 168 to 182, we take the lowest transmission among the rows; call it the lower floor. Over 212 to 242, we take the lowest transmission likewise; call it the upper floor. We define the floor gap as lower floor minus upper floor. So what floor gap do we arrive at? -18.2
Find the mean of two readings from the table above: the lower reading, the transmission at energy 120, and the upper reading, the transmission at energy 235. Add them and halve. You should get 42.5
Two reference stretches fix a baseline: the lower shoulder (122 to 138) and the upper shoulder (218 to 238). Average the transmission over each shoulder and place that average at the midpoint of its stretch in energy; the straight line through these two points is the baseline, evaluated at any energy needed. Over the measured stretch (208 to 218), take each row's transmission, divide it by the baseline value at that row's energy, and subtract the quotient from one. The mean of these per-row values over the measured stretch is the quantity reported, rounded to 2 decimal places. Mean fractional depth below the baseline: -0.10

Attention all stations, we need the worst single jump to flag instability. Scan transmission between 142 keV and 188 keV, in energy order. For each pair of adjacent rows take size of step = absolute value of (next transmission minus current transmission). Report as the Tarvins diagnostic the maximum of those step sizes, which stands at 13.6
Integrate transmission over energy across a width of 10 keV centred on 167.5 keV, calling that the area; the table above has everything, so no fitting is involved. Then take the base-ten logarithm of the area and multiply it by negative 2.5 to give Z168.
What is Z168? -5.76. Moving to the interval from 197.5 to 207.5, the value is -6.64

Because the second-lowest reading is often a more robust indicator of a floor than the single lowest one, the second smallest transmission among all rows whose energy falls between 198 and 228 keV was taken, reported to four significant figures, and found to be 44.21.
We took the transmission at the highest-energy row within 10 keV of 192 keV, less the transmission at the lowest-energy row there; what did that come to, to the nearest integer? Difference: 12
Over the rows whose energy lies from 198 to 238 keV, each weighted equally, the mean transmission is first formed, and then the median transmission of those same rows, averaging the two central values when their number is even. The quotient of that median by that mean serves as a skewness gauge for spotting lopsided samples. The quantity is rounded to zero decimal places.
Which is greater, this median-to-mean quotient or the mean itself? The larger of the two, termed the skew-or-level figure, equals 44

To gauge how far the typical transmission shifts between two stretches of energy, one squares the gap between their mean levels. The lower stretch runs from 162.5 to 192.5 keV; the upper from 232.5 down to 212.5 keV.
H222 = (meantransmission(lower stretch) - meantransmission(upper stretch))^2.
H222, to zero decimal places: 205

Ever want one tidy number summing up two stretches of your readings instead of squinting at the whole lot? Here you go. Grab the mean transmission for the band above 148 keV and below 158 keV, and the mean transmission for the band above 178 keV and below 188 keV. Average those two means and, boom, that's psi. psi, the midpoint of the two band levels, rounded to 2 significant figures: 25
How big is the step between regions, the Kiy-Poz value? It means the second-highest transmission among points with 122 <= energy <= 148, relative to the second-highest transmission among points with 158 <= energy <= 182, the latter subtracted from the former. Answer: 14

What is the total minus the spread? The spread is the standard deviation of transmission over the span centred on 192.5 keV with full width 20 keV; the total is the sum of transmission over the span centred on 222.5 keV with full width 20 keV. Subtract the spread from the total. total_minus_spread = 169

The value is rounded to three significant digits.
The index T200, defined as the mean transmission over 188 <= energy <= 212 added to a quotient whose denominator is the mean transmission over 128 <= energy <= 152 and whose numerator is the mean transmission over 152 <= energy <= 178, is 46.2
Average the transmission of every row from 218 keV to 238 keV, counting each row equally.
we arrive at 42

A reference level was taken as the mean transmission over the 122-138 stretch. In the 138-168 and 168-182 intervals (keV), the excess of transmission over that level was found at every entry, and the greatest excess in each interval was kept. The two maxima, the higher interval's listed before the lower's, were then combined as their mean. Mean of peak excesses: -5.4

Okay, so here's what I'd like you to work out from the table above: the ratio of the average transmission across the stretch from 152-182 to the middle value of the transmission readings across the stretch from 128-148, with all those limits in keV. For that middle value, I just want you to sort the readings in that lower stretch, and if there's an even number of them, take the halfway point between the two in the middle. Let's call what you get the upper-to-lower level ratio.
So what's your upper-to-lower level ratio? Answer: 0.68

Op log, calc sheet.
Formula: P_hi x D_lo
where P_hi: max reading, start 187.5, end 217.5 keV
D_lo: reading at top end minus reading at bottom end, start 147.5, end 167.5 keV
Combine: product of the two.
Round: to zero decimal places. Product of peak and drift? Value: -352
